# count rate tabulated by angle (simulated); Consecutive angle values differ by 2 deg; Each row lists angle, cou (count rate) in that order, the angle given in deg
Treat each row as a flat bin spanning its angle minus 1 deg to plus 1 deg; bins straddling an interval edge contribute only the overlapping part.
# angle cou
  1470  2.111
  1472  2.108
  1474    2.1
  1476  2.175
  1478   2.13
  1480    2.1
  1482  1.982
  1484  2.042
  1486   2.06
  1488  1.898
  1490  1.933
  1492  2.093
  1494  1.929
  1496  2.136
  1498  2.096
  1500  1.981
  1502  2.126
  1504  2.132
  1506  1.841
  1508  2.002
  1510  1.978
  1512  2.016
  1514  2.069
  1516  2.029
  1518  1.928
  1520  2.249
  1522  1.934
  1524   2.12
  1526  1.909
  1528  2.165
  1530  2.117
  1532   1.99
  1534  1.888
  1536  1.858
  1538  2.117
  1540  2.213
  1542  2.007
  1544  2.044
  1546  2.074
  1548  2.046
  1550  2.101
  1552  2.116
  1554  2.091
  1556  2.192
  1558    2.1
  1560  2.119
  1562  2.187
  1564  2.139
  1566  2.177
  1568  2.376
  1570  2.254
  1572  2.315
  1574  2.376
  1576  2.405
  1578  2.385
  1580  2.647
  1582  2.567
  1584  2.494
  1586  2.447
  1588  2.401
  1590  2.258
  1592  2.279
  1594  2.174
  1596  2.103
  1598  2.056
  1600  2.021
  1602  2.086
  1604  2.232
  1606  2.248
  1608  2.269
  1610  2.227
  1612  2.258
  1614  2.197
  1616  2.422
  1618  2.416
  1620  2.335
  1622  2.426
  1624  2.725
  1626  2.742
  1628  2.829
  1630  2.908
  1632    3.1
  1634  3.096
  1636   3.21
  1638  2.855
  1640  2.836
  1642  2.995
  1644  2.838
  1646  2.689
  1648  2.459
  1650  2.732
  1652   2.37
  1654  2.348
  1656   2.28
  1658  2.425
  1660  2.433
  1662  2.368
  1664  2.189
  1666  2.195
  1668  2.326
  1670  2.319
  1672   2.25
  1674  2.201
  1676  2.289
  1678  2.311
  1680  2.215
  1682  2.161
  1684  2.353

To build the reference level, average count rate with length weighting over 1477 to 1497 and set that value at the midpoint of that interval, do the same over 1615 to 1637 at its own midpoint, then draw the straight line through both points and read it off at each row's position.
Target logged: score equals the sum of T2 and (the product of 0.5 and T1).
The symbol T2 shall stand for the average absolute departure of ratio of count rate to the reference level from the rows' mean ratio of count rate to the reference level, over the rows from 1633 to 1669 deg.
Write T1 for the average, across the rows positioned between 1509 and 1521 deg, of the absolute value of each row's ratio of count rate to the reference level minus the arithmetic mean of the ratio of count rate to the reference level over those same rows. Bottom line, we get 0.13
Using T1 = 0.032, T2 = 0.1119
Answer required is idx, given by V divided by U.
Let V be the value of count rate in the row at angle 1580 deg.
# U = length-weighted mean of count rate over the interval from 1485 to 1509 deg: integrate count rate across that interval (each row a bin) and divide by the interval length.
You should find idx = 1.31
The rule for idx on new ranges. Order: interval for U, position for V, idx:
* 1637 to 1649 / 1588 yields 0.86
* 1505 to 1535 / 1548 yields 1.02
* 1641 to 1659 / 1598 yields 0.80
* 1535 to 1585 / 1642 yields 1.35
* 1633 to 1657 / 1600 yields 0.74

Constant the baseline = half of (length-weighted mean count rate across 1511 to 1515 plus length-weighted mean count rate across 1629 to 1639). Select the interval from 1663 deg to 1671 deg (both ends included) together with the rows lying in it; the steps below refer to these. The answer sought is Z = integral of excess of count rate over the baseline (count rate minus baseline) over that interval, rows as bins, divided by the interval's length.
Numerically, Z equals -0.28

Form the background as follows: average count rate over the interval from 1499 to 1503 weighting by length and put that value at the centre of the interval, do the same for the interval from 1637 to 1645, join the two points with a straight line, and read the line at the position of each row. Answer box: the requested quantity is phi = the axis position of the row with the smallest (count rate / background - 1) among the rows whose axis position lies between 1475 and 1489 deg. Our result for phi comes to 1488 deg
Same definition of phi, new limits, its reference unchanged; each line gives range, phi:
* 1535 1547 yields 1536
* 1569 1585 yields 1570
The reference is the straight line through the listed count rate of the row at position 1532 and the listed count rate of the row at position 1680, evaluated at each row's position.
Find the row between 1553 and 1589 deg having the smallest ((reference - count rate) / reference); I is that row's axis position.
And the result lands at 1580 deg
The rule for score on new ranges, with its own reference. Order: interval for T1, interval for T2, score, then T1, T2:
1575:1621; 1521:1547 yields 0.07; 0.061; 0.0415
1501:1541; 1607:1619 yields 0.05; 0.046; 0.0256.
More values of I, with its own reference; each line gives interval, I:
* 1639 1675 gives 1642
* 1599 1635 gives 1632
